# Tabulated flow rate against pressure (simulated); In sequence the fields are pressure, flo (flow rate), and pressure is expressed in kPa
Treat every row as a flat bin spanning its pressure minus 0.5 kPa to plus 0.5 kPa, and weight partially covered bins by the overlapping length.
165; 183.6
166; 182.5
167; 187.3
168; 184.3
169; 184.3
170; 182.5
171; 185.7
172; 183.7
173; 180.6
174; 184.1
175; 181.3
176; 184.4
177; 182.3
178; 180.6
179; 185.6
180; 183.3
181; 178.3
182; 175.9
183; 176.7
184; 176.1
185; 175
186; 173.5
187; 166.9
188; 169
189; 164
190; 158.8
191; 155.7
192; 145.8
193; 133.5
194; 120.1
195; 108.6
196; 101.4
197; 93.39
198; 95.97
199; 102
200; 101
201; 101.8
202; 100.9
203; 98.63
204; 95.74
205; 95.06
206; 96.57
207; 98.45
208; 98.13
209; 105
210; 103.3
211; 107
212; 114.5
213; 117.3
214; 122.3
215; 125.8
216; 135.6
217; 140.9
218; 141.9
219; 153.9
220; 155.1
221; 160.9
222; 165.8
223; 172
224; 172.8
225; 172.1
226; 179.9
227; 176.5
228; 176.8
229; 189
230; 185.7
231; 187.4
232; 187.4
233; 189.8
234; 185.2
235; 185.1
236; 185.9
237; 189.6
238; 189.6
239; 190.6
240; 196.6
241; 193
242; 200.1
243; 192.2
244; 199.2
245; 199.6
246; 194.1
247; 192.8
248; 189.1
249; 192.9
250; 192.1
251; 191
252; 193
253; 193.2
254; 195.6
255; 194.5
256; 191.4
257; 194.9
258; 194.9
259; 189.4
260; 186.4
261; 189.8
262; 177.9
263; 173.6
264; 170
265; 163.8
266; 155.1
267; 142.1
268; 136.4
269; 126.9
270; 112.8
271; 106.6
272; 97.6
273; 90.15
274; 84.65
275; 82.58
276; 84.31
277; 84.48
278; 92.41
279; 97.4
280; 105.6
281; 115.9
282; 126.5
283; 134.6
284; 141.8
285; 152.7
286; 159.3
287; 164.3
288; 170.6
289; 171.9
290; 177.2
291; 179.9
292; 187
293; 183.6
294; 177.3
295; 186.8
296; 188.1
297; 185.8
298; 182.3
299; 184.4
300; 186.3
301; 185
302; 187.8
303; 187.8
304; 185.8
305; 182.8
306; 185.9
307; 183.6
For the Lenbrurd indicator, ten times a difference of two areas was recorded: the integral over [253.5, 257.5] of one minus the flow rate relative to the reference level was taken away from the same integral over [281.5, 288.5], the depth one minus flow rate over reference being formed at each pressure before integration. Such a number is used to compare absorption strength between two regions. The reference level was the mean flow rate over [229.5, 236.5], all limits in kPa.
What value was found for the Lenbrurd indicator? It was 15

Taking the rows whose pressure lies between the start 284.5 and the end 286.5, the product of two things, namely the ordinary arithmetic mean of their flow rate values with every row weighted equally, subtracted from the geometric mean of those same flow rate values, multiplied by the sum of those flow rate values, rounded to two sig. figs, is -11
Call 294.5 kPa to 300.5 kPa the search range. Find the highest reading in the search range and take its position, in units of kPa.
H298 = 296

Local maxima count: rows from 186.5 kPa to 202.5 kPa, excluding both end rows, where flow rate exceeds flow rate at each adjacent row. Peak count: 3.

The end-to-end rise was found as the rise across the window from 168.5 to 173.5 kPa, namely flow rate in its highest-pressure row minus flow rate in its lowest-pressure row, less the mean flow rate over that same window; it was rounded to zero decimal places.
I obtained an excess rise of -187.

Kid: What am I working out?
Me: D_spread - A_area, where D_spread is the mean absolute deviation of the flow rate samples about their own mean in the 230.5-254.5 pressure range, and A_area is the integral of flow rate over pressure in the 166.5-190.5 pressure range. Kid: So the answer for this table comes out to -4281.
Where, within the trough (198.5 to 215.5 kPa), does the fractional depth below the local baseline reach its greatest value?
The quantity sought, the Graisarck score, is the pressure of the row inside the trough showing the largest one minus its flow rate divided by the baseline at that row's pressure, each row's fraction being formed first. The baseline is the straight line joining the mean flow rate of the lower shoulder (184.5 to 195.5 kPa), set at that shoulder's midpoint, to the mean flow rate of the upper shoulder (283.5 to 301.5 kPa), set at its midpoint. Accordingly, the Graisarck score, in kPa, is 205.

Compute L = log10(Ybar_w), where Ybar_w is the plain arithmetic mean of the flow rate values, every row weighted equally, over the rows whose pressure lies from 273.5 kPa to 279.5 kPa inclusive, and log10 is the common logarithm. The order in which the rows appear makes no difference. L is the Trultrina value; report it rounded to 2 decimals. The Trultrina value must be 1.94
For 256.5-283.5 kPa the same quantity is 2.13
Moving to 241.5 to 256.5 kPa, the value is 2.29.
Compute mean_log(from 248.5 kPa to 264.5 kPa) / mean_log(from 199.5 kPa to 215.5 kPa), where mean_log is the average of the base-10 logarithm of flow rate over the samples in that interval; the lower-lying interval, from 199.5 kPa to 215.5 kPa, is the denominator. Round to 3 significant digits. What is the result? 1.13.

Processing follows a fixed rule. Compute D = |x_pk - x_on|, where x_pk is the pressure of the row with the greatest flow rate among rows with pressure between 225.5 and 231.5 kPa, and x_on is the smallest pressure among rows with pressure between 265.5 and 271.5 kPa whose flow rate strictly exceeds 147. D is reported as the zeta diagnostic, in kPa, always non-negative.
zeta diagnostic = 37 kPa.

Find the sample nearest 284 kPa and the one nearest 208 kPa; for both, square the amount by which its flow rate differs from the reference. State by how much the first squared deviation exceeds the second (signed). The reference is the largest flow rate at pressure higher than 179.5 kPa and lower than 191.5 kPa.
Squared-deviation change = -5532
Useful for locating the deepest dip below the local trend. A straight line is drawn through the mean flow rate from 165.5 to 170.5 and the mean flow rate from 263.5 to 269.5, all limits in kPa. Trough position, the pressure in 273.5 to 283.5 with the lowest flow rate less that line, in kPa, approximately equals 275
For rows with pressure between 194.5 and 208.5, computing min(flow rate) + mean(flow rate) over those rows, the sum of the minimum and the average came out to 193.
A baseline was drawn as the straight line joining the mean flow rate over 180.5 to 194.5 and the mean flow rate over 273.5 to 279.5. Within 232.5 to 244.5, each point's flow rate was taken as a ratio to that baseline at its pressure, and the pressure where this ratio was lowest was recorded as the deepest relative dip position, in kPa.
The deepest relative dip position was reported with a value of 234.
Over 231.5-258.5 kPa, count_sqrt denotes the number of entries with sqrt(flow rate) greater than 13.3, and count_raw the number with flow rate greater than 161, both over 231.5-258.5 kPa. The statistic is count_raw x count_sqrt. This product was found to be 729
